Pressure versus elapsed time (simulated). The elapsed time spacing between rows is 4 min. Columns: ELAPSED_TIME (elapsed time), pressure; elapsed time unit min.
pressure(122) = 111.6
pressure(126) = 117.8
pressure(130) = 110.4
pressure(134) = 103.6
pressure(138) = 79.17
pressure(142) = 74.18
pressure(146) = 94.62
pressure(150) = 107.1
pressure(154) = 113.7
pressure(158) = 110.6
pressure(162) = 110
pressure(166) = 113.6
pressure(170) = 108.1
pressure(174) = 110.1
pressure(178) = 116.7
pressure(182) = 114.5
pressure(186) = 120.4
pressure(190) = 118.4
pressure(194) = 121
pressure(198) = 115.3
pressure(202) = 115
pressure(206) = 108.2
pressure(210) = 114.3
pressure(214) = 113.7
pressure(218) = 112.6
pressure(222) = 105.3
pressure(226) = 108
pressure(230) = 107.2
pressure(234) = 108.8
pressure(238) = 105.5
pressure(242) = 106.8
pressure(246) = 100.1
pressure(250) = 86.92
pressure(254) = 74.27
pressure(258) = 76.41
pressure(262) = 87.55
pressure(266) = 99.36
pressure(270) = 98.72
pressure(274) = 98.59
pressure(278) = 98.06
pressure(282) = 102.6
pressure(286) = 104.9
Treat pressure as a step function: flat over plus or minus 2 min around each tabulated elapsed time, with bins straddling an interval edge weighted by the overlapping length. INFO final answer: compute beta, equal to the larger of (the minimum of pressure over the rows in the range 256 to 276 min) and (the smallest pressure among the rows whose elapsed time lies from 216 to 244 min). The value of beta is 105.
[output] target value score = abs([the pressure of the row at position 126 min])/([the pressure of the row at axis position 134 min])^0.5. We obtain 11.6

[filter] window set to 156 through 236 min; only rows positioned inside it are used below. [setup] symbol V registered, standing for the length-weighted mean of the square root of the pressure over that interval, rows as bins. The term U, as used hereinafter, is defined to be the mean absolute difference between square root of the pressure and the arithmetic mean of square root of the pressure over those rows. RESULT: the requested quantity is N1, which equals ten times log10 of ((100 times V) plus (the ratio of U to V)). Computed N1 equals 30.3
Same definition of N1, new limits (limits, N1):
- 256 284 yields 29.9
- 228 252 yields 30.1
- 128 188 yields 30.1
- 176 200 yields 30.4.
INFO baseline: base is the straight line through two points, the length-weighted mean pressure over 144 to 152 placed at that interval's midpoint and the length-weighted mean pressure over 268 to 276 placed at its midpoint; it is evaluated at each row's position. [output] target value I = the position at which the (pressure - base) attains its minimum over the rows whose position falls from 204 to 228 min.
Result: 222 min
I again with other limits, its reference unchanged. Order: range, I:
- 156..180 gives 170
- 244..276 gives 254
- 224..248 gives 246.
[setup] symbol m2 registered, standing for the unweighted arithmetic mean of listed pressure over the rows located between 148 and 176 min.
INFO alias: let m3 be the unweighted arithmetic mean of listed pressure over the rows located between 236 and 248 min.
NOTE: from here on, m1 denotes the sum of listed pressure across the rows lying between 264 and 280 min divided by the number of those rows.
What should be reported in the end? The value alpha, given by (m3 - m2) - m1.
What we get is -105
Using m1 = 99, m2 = 110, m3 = 104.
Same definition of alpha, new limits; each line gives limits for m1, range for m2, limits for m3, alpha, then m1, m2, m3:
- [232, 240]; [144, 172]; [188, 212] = -100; 107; 108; 115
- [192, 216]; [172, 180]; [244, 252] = -134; 115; 113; 94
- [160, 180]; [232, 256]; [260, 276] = -113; 112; 97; 96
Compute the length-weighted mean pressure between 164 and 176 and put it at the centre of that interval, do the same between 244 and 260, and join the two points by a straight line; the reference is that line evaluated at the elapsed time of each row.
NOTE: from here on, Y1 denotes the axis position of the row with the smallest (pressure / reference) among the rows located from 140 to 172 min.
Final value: 142 min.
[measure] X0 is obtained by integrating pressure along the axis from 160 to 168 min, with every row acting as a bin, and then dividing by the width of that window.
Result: 112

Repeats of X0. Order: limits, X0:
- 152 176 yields 111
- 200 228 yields 111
